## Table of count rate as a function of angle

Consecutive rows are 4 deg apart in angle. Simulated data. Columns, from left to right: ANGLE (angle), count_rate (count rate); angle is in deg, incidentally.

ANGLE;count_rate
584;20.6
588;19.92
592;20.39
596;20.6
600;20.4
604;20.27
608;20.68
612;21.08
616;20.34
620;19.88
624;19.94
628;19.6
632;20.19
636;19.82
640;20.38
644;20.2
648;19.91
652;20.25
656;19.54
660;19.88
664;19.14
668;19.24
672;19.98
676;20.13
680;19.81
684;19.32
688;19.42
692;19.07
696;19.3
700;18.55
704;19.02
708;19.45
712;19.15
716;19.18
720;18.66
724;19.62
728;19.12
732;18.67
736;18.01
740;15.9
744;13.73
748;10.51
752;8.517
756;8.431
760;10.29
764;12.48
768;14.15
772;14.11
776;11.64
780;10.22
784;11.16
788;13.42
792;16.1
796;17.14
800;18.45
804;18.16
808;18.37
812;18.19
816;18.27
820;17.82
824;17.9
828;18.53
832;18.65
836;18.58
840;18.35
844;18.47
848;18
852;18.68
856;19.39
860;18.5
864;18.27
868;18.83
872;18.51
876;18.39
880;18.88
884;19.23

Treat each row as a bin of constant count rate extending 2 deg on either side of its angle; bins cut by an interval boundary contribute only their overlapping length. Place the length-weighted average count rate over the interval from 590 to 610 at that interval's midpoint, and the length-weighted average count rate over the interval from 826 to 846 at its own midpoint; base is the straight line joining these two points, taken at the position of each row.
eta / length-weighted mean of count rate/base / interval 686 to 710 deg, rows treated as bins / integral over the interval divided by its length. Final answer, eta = 0.97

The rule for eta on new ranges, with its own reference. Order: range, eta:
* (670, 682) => 1.01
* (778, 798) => 0.72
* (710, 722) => 0.97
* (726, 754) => 0.77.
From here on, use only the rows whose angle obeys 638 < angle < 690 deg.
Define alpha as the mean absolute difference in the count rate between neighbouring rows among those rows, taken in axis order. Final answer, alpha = 0.4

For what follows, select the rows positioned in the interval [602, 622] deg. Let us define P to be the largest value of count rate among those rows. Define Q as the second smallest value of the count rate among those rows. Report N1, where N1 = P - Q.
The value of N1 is 0.81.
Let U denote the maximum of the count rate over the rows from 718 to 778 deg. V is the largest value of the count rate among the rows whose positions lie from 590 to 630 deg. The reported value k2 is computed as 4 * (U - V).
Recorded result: -6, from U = 19.62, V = 21.08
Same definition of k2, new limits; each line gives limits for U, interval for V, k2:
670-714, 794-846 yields 6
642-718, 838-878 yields 3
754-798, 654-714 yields -12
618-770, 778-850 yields 7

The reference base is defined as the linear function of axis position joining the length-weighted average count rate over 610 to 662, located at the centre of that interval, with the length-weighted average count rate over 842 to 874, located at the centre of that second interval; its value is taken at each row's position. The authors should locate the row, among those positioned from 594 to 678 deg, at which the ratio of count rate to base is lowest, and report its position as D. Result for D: 664 deg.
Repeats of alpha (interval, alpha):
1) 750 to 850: 0.9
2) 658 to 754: 0.8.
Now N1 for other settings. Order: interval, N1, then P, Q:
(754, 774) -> 3.86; 14.15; 10.29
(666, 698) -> 0.89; 20.13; 19.24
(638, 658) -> 0.47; 20.38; 19.91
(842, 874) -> 1.12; 19.39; 18.27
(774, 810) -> 7.29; 18.45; 11.16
